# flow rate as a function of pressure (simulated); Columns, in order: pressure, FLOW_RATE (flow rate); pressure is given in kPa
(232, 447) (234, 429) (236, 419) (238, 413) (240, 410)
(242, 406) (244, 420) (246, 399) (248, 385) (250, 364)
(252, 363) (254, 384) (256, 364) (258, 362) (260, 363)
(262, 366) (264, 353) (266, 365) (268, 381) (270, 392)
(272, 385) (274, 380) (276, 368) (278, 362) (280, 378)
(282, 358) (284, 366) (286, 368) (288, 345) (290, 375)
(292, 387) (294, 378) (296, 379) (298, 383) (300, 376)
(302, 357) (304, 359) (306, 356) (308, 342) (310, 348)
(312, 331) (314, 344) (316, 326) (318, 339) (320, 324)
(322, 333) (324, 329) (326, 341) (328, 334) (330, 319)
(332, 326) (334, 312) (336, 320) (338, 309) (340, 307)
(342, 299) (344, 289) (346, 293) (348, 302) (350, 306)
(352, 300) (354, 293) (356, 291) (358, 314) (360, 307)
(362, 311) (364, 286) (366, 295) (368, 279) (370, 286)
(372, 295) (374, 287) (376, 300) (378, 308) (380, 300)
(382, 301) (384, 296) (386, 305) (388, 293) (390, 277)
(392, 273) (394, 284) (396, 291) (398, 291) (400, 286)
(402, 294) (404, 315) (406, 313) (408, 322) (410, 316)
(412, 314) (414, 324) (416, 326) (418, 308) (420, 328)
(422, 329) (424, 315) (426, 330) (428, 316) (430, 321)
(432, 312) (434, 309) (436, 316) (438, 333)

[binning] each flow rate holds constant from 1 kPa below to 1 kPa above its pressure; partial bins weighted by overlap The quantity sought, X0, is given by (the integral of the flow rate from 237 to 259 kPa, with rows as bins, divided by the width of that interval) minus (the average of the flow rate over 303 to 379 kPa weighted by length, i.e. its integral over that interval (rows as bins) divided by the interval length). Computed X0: 74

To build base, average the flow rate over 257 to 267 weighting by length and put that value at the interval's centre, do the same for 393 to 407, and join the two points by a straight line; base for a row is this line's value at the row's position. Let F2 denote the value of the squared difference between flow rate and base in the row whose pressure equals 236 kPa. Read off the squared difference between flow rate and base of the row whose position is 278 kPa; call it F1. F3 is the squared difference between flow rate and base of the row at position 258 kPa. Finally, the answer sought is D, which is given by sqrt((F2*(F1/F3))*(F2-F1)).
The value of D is 9092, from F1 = 61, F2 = 2012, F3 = 3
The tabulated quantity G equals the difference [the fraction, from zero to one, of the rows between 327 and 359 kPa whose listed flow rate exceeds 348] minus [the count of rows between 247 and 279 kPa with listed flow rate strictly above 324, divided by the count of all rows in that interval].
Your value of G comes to -1.0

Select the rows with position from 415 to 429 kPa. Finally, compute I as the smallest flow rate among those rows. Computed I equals 308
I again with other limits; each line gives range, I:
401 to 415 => 294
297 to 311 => 342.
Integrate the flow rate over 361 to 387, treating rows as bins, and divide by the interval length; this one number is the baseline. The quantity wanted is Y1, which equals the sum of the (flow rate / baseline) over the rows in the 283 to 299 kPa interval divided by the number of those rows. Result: 1.26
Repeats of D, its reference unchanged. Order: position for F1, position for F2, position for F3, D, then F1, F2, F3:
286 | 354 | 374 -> 367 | 310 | 631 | 468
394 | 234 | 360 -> 5101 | 229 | 2906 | 68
